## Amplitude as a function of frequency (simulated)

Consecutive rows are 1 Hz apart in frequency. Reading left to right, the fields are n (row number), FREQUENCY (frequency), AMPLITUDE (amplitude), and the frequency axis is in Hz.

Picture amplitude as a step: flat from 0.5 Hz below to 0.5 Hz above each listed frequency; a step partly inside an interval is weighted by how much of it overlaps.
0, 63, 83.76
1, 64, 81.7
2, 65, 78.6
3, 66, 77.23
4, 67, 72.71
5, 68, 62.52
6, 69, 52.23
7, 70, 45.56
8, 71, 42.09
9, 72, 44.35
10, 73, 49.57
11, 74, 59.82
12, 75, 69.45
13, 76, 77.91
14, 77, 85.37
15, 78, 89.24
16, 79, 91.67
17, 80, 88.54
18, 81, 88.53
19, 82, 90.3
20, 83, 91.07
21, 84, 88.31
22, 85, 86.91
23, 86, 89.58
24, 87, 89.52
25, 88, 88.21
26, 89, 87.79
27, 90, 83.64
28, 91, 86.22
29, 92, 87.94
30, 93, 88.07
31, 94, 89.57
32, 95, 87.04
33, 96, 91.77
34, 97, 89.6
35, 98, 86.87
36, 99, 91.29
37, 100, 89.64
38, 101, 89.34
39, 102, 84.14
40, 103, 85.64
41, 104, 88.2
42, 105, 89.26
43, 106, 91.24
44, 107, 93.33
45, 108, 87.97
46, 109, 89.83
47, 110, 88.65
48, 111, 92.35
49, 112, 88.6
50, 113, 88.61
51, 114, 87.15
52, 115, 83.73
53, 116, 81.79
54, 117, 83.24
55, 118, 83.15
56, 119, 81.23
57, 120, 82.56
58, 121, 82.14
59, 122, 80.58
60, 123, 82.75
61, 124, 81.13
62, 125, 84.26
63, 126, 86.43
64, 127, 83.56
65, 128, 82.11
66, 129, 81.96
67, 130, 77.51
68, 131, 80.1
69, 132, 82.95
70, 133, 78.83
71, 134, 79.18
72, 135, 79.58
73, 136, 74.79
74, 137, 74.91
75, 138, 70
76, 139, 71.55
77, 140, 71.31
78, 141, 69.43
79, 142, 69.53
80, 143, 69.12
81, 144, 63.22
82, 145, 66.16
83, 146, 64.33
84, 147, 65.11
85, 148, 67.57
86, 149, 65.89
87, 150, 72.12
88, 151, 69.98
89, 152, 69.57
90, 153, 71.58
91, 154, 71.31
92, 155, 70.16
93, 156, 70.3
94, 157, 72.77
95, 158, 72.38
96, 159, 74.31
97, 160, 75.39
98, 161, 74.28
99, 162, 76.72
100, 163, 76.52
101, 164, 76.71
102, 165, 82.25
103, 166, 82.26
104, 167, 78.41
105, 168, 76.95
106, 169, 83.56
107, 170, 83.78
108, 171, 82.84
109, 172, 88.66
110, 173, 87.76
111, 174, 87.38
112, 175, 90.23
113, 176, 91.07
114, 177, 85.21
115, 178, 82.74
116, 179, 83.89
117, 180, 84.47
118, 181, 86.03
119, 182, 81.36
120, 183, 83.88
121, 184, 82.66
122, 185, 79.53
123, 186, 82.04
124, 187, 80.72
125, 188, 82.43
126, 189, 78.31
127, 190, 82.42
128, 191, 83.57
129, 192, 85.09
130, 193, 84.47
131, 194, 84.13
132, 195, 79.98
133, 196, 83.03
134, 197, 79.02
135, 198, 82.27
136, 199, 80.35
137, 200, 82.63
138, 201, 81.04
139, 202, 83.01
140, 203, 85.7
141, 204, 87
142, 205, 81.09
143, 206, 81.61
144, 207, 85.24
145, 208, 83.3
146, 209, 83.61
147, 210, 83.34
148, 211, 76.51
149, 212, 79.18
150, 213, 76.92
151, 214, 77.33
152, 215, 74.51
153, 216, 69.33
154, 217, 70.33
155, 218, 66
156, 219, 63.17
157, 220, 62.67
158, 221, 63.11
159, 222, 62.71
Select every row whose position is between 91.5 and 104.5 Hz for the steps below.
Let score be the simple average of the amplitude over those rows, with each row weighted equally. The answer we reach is 88.4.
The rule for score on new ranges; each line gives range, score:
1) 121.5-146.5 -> 76.2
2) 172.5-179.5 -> 86.9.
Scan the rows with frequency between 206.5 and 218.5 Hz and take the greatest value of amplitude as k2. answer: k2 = 85.24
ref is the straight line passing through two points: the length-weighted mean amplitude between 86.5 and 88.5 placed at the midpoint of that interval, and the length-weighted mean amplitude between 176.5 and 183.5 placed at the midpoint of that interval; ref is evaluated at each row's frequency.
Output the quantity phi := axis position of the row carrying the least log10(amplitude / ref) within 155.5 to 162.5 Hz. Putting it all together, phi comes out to 156 Hz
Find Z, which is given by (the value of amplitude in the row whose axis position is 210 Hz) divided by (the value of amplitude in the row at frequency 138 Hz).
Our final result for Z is 1.19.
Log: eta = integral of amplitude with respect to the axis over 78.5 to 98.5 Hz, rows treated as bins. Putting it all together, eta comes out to 1771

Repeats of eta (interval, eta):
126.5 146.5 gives 1490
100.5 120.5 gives 1740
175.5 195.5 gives 1664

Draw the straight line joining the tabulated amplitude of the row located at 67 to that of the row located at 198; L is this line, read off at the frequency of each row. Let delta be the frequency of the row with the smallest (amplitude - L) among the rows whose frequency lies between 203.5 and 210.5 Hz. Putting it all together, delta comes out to 205 Hz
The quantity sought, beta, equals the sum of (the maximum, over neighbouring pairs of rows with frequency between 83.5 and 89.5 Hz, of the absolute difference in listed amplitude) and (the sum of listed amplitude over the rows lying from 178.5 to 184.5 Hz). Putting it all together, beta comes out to 505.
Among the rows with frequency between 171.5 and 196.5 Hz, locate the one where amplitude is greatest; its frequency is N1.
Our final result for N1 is 176 Hz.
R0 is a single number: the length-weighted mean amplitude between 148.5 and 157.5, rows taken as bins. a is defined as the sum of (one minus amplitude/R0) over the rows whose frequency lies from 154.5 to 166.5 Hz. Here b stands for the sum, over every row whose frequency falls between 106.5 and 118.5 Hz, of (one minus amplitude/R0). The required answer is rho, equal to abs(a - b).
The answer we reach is 2.1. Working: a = -0.84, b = -2.9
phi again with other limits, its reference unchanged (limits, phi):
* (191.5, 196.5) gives 195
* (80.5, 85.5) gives 85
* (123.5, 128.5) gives 124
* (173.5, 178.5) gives 178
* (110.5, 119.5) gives 119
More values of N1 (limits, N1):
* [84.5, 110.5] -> 107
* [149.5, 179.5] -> 176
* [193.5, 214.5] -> 204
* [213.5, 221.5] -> 214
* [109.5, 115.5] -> 111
